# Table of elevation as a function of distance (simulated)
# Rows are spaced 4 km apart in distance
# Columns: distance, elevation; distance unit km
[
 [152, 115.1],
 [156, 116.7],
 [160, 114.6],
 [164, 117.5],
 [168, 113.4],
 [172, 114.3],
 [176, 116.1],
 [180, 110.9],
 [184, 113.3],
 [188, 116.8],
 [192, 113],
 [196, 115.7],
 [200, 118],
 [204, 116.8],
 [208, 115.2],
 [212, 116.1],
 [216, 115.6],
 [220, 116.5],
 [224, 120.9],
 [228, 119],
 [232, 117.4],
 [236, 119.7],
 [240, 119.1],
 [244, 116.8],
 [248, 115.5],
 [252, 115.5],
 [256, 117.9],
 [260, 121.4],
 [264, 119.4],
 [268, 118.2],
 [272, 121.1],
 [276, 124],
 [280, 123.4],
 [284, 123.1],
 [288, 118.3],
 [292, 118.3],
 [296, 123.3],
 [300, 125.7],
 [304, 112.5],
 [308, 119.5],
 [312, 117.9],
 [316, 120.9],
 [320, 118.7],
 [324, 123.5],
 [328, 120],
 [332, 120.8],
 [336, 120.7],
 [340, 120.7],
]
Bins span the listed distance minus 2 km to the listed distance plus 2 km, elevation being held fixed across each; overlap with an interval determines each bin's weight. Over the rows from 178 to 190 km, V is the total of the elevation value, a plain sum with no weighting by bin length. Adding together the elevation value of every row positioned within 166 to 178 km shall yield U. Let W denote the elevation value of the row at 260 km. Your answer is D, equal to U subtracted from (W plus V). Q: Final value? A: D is 119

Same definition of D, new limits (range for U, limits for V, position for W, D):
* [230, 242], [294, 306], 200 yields 123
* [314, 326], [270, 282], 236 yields 125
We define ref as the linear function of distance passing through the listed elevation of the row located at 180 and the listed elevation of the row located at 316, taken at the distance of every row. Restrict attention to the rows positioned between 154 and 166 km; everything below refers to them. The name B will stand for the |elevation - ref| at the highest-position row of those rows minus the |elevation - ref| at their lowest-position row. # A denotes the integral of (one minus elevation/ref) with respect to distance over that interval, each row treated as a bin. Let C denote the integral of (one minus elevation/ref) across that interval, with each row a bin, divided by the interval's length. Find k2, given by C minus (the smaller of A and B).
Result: 0.7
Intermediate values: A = -0.75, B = 0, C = -0.062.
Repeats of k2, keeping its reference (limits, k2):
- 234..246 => 3.5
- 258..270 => 3.8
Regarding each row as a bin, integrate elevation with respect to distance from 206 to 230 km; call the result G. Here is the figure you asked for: 2813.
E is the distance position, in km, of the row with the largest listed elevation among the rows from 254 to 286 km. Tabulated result 276 km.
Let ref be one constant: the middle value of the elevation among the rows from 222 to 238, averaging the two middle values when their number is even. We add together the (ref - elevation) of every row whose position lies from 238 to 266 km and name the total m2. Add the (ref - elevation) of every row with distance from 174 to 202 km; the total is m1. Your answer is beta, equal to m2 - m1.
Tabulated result -22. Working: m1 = 32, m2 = 10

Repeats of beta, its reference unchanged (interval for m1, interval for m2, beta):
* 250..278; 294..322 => -1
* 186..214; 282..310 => -29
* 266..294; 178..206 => 42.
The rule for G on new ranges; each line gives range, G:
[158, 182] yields 2747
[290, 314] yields 2869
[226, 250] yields 2830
